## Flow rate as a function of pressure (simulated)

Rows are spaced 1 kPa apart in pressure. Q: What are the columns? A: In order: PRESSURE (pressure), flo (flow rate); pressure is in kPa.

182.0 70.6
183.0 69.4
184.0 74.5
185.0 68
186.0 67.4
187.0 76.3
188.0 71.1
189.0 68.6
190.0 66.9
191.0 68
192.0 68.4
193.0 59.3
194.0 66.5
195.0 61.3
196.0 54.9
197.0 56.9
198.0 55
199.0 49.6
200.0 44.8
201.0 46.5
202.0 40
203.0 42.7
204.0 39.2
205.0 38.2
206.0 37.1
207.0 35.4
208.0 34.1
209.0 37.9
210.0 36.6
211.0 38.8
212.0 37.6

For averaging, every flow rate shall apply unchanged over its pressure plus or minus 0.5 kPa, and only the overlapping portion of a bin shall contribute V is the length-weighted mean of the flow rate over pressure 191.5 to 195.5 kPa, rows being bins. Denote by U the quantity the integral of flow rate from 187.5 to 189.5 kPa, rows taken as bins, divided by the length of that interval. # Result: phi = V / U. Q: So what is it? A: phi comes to 0.9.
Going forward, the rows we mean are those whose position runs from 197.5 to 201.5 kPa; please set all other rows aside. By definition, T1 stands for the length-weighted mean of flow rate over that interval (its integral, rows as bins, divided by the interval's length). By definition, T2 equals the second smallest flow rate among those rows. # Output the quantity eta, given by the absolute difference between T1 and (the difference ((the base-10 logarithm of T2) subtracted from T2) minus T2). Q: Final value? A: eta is 51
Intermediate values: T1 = 49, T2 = 46.5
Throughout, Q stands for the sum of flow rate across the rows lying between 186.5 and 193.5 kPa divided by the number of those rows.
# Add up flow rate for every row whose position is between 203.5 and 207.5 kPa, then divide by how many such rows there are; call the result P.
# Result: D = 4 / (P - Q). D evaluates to -0.13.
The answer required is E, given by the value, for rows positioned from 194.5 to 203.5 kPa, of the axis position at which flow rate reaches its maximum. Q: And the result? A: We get 195.0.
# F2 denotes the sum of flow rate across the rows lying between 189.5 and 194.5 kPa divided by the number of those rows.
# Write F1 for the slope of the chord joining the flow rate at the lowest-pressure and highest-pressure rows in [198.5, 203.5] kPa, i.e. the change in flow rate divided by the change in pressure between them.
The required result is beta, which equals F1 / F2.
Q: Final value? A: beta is -0.026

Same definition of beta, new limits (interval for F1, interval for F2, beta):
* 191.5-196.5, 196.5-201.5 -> -0.067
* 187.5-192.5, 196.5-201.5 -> -0.013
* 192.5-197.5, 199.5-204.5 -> -0.014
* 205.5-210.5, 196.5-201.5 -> -0.002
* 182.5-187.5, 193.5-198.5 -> 0.029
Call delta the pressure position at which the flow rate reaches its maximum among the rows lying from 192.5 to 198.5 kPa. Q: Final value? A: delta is 194.0 kPa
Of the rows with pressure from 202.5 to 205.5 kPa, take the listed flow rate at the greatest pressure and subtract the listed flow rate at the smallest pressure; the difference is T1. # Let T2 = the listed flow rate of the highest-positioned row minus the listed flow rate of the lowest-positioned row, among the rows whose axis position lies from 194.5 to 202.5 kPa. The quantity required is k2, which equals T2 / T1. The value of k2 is 4.7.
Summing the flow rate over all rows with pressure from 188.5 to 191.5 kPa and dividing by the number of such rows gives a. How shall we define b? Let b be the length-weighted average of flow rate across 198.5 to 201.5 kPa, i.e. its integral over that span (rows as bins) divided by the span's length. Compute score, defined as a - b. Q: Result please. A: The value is 21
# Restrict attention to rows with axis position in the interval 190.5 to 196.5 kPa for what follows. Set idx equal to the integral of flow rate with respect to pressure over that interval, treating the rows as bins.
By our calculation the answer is 378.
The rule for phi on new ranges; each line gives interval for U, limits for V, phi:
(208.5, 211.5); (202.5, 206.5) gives 1.0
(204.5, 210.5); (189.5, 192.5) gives 1.9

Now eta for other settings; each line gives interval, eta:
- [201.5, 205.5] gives 42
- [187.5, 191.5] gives 70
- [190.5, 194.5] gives 67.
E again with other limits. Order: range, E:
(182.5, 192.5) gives 187.0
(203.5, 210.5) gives 204.0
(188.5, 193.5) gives 189.0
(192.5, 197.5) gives 194.0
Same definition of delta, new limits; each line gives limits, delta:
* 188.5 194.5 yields 189.0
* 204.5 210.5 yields 205.0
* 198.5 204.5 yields 199.0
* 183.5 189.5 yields 187.0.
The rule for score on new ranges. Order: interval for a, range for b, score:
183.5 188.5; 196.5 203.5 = 24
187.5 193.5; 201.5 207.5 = 28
